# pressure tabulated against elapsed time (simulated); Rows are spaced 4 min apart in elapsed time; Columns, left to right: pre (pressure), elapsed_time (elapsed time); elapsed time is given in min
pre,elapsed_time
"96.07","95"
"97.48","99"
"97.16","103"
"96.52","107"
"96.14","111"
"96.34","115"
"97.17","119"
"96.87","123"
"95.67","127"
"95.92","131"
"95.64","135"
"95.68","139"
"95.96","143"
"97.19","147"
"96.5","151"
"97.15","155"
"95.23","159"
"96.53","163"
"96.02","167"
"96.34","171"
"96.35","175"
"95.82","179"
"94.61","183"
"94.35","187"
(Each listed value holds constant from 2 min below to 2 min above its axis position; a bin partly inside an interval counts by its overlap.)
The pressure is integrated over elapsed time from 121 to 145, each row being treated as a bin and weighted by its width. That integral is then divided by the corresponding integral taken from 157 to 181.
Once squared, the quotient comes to 1.0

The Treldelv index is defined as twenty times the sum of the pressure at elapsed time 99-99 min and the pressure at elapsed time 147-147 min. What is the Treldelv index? 3893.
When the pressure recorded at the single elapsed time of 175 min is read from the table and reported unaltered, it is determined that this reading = 96.35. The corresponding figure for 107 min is 96.52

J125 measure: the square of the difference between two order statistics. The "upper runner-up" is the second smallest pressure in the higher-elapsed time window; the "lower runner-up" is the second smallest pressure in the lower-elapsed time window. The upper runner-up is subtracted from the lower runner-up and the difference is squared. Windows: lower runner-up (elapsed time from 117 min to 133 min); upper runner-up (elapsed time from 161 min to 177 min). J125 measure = 0.18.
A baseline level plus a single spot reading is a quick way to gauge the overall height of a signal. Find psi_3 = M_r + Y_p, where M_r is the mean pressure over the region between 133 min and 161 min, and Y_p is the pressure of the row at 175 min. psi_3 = 192.5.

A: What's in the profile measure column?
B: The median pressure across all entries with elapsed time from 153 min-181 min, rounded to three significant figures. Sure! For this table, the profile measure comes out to 96.3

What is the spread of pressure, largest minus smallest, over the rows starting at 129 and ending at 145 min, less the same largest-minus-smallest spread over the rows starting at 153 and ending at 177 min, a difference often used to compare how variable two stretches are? -1.6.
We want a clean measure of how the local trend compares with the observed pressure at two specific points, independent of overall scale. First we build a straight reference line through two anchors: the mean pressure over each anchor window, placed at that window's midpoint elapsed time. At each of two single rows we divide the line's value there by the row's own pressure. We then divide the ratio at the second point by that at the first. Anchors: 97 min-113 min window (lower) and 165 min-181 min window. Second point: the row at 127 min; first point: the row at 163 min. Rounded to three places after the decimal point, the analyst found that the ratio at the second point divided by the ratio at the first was 1.013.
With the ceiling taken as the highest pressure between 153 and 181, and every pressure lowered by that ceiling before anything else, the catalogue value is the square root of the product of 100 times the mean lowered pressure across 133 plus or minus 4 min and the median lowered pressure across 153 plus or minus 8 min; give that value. 6.7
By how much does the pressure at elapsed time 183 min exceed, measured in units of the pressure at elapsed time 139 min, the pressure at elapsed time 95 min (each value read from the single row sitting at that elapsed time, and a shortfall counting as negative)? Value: -0.015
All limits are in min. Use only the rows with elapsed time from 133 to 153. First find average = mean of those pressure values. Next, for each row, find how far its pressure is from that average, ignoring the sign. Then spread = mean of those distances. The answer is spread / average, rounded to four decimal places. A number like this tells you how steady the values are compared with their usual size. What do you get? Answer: 0.0054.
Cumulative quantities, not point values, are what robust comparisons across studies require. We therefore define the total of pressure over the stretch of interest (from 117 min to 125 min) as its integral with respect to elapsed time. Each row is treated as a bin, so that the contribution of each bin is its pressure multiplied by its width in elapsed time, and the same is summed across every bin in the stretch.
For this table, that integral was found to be 776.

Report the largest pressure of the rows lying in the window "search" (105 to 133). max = 97.17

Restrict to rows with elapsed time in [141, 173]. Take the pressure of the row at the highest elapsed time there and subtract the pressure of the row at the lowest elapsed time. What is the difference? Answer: 0.4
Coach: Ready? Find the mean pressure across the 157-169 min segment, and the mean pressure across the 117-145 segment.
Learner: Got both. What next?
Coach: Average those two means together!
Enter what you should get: 96.03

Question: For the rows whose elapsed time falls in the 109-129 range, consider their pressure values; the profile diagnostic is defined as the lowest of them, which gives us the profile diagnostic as 95.67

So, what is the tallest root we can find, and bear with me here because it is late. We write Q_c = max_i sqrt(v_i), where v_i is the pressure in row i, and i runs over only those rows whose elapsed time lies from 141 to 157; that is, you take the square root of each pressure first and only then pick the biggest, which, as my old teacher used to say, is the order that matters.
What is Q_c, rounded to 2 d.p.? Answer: 9.86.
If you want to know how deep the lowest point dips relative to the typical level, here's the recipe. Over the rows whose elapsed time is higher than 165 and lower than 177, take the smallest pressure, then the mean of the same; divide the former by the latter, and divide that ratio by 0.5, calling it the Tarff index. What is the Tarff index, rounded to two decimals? 2.00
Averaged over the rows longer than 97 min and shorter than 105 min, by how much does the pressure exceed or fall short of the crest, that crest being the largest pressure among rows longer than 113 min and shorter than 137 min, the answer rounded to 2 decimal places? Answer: 0.15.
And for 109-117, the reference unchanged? -0.93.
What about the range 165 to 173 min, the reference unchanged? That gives -0.99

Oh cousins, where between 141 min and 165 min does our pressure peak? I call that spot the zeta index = 147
